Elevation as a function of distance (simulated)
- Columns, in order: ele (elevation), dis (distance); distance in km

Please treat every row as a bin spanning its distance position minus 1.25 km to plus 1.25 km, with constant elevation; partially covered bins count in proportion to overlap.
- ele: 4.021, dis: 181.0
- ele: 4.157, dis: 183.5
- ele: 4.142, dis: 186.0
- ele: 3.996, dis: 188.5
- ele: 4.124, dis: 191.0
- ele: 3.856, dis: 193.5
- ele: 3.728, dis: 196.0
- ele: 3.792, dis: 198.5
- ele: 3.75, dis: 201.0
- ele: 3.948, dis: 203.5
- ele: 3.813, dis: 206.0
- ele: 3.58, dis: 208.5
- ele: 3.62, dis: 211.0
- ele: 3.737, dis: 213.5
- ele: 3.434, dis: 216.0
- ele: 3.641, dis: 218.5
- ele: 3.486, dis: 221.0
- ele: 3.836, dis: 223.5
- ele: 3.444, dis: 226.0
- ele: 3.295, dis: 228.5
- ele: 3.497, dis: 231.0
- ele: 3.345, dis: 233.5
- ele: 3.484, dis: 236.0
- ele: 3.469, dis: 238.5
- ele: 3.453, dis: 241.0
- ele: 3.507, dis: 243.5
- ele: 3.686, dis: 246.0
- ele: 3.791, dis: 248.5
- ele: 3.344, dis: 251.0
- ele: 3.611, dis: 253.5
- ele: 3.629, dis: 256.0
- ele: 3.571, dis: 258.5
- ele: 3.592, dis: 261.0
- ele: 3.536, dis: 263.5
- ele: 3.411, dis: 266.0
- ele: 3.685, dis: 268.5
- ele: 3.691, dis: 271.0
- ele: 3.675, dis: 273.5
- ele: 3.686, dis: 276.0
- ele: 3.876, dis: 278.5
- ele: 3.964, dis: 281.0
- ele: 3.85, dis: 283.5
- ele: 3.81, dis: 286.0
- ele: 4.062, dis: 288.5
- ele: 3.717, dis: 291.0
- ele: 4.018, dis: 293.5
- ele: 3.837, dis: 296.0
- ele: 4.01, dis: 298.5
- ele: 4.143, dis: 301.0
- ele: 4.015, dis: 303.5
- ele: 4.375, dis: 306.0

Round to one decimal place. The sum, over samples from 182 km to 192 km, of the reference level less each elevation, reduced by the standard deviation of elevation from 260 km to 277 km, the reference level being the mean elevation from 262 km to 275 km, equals -2.1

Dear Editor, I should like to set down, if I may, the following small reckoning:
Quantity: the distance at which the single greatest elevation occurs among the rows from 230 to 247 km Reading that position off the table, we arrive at 246.0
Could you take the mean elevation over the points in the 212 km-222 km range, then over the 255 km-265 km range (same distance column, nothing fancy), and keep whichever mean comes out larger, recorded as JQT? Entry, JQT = 3.58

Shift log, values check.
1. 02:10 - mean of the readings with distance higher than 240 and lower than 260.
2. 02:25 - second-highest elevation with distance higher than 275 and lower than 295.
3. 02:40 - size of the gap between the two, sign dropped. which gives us 0.44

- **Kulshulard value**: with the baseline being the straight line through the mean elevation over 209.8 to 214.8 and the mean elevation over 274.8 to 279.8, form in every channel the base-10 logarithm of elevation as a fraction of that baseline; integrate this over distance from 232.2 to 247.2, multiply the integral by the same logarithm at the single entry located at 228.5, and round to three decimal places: 0.021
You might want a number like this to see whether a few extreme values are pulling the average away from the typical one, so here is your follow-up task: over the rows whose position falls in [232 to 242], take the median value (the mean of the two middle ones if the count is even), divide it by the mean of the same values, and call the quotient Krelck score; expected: 1.01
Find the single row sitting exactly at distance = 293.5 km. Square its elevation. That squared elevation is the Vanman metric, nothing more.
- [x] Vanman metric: 16.1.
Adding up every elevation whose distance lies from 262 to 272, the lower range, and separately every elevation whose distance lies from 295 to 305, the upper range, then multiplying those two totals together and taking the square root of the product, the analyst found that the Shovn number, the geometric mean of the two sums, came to 15.1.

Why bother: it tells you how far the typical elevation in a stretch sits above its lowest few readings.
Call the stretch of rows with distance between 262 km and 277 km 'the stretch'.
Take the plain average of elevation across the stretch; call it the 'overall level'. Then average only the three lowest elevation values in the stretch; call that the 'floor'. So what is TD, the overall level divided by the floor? 1.02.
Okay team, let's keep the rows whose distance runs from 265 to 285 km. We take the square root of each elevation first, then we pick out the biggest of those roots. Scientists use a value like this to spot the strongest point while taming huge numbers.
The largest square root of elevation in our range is 1.99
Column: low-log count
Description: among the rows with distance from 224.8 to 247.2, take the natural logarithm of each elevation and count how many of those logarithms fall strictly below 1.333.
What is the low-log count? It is 9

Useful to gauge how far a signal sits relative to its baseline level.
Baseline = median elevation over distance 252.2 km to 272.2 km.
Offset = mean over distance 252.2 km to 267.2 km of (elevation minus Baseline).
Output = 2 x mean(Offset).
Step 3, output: -0.1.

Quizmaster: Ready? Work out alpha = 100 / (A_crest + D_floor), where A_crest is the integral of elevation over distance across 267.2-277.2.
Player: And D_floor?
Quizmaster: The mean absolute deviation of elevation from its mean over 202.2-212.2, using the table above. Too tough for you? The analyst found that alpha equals 2.7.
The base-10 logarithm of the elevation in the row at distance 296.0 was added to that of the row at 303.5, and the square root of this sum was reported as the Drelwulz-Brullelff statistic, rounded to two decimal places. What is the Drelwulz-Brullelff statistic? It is 1.09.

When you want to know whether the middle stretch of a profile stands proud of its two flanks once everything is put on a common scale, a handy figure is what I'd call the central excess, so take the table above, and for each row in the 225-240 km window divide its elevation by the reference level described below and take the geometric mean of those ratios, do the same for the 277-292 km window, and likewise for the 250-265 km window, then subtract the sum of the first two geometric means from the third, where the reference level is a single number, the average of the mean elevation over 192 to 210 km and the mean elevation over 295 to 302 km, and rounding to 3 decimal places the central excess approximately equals -0.965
